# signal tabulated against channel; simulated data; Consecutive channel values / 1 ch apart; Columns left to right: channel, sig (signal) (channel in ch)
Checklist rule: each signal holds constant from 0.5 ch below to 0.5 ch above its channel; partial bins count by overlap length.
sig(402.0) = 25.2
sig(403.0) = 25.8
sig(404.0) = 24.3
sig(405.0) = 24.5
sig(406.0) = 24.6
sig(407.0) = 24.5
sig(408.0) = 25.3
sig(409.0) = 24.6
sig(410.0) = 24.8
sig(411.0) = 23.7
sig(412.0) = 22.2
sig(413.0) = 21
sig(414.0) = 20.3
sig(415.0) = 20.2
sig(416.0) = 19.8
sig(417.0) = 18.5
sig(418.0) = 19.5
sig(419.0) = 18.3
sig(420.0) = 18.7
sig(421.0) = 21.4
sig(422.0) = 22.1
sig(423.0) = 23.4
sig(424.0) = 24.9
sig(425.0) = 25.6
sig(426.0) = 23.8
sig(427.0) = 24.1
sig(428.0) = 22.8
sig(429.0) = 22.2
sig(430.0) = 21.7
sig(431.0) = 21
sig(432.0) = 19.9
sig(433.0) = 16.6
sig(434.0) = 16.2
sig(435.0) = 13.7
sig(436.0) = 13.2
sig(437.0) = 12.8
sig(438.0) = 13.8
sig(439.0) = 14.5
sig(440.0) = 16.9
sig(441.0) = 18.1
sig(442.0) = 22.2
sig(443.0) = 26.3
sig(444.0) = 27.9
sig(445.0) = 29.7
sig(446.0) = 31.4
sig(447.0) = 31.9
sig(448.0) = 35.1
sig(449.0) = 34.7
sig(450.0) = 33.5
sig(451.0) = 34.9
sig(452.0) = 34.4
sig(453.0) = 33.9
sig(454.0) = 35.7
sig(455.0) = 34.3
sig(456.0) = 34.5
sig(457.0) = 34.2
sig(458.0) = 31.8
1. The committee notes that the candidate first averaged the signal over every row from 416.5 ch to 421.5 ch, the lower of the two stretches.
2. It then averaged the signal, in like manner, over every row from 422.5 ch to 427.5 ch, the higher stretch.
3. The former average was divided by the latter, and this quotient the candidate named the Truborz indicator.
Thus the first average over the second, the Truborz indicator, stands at 0.79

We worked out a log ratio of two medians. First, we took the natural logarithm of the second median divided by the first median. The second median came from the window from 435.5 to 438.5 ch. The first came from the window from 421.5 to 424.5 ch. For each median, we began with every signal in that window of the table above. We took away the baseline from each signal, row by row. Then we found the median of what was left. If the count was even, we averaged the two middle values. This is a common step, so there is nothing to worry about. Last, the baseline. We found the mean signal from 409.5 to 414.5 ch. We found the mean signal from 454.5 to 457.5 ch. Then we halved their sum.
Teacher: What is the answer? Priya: 1.1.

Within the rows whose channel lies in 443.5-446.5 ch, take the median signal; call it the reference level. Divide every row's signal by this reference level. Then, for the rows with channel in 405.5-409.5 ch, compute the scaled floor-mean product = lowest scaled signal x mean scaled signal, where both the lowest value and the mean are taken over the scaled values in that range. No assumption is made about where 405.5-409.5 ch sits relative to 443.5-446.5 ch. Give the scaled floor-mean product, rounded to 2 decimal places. 0.69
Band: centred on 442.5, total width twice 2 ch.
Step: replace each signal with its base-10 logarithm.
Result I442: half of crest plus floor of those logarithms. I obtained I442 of 1.35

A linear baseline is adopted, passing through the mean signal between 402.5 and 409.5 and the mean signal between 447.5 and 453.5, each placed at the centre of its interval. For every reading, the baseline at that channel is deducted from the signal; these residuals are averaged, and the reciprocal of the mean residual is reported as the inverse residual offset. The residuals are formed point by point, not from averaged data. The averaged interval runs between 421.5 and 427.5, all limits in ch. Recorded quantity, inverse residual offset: -0.208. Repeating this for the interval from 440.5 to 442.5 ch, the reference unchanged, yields -0.081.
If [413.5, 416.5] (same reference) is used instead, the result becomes -0.150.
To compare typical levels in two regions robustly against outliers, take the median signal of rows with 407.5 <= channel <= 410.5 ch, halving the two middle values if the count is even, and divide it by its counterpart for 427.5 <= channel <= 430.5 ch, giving 1.1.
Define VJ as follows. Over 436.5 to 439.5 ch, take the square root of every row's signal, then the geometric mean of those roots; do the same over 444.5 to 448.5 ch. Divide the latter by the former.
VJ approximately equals 1.53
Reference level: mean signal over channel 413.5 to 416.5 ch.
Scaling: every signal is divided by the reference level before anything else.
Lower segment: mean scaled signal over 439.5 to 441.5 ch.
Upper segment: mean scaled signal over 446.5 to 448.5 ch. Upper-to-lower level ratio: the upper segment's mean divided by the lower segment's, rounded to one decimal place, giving 1.9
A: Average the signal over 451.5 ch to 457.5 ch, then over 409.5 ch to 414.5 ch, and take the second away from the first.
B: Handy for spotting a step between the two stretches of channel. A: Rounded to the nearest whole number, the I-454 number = 12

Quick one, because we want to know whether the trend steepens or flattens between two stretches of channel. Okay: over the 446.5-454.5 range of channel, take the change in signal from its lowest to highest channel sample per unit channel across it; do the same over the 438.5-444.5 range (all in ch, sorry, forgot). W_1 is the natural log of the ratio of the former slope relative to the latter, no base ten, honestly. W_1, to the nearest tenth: -1.6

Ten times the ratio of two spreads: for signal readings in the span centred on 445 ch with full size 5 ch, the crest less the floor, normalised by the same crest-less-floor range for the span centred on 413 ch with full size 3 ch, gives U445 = 29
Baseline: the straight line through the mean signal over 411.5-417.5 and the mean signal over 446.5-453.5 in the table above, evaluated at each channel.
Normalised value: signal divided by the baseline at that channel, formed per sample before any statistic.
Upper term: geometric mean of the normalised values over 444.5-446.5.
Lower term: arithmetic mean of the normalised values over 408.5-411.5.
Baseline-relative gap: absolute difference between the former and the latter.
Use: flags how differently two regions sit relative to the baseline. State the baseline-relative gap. 0.4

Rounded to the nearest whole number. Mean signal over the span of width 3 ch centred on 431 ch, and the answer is 21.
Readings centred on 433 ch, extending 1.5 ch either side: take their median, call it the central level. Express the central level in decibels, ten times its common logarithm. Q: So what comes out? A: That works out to 12.2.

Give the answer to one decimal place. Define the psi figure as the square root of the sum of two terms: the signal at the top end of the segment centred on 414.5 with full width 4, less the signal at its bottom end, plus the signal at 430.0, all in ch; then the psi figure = 4.5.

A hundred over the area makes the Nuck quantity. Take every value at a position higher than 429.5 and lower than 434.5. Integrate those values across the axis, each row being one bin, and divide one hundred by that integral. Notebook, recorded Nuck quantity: 1.0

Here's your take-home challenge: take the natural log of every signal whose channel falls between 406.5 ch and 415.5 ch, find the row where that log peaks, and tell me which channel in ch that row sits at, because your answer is 408.0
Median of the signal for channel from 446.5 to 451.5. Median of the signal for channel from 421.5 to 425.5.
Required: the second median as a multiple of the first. 0.70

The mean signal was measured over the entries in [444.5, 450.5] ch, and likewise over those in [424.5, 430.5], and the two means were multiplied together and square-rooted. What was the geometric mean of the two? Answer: 27.6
